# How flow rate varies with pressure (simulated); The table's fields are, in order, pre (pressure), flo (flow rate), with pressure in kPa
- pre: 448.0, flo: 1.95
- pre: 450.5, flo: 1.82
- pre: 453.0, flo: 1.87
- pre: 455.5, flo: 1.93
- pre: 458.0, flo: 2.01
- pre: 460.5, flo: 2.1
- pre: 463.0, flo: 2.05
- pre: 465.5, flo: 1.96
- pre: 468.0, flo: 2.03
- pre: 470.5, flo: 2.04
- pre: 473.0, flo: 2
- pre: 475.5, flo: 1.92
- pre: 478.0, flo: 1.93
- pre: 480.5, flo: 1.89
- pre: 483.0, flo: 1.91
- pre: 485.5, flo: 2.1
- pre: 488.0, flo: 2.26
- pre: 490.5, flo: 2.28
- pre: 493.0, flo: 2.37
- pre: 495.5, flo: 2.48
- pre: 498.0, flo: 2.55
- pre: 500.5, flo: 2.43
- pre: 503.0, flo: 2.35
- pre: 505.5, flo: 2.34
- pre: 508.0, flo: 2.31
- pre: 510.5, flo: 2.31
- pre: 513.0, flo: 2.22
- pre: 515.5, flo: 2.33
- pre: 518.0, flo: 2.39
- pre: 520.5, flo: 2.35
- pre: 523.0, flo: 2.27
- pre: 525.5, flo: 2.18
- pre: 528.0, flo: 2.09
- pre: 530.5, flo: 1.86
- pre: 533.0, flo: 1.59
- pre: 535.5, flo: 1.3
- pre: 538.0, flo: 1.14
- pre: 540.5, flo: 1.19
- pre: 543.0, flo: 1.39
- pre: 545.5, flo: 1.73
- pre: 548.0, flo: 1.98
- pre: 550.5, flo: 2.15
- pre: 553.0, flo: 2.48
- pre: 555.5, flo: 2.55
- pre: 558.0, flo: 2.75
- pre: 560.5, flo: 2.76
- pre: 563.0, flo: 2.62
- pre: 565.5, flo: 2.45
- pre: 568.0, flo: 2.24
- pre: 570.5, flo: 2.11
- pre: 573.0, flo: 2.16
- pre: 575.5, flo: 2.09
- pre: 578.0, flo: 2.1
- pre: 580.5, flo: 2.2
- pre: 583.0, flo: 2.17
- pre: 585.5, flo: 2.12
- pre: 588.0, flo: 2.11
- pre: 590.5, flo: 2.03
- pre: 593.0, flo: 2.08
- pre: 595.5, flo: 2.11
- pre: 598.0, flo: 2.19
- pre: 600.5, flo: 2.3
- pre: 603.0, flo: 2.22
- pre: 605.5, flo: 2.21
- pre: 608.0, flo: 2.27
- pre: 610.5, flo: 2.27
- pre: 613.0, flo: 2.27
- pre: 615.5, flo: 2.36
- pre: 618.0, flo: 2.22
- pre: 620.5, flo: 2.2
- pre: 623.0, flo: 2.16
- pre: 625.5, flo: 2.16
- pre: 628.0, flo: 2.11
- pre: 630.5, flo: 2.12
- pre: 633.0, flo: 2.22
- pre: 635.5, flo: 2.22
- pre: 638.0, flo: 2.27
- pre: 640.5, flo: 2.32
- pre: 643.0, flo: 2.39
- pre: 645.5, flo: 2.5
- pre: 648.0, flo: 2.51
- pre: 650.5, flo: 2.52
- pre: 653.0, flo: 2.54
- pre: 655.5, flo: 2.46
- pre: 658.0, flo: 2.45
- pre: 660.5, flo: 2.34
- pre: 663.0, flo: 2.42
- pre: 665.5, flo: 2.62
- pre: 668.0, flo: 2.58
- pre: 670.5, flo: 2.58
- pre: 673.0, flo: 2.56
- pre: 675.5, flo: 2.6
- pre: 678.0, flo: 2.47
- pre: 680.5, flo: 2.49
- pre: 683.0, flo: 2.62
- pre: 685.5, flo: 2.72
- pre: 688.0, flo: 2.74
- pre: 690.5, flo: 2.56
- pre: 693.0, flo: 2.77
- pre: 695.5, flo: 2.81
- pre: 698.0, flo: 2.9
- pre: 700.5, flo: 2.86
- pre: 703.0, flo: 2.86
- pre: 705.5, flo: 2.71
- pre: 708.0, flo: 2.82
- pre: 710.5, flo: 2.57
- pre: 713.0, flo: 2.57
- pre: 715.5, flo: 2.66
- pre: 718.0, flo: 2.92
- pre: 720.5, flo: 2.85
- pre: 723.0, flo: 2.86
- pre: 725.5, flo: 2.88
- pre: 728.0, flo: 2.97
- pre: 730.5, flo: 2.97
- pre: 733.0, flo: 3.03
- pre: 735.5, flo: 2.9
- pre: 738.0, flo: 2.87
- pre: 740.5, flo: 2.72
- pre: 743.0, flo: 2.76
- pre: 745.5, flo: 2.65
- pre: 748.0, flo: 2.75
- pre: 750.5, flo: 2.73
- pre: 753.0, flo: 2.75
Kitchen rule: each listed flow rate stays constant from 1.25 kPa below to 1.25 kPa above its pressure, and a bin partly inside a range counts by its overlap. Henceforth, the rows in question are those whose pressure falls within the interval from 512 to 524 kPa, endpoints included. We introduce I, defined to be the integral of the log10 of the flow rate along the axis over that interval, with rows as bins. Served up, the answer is 4.4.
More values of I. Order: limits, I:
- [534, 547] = 1.7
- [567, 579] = 4.0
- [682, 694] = 5.1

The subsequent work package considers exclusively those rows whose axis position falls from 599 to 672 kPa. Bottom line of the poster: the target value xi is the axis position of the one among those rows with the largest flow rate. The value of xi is 665.5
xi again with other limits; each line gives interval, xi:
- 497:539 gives 498.0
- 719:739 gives 733.0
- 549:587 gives 560.5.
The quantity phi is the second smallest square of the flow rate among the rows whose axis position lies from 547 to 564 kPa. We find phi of 4.6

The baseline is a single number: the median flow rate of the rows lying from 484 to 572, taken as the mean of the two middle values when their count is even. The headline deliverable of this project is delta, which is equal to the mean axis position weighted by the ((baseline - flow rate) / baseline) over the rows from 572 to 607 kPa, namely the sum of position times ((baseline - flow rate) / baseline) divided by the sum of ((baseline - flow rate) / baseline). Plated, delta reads 587.0 kPa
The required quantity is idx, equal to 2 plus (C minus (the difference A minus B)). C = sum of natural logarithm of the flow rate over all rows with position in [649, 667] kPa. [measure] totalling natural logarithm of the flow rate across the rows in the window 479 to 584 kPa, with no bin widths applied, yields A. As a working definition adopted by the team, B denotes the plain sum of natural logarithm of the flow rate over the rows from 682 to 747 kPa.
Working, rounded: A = 31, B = 26.7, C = 6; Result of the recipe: 4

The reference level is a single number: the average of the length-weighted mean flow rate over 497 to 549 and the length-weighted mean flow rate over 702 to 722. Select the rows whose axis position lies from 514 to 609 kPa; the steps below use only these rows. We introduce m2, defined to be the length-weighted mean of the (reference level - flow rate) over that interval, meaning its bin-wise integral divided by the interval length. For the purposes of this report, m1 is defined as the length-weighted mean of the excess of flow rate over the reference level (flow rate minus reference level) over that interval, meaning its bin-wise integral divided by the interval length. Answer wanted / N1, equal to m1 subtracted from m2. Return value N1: 0.5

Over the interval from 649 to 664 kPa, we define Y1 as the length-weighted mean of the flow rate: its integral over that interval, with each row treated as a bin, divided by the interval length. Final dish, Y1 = 2.5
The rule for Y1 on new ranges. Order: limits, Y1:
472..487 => 2.0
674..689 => 2.6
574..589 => 2.1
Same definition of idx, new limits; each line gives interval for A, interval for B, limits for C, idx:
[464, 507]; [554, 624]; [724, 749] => 22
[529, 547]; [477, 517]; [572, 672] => 45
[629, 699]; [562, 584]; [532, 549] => -14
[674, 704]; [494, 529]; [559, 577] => 8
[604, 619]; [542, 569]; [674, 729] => 28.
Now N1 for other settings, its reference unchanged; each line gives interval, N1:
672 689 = -0.4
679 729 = -0.8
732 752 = -0.8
